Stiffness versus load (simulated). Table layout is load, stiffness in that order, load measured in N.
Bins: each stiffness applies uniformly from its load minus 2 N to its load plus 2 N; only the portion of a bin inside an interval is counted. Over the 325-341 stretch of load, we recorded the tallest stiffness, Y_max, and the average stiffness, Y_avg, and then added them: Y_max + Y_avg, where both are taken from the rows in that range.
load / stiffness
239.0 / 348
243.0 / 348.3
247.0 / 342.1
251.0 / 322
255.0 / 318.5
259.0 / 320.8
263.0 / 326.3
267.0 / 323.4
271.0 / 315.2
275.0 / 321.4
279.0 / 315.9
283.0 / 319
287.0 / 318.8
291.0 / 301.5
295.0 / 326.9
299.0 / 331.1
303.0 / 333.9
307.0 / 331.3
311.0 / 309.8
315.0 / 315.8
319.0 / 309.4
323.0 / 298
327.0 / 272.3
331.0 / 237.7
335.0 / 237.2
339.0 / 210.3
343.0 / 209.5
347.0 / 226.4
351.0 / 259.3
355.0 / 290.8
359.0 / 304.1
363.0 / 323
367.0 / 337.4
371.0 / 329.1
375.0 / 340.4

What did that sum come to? 512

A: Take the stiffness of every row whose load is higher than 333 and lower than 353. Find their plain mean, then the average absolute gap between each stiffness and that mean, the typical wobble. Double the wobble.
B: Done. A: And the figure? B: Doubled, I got 32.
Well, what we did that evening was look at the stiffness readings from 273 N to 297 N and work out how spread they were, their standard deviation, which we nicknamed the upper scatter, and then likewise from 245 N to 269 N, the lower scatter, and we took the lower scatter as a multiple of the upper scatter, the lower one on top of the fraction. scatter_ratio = 1.0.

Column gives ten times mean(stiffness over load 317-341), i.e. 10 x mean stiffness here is 2608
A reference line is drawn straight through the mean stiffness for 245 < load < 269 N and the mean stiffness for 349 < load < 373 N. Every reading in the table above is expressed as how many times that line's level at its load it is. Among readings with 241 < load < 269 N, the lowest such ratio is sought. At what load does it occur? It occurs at 255.0 N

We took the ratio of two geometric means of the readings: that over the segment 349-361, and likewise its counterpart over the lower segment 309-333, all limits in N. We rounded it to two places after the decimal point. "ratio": 0.98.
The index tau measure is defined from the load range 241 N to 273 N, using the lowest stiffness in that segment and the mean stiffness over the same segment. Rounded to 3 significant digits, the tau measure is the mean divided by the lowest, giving 1.04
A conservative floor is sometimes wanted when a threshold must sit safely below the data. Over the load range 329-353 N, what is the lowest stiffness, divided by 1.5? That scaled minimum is 140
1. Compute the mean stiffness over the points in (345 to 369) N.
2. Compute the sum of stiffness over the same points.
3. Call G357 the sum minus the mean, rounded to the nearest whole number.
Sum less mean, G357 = 1451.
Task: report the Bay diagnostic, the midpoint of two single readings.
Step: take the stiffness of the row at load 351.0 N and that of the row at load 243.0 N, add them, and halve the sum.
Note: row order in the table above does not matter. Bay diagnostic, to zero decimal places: 304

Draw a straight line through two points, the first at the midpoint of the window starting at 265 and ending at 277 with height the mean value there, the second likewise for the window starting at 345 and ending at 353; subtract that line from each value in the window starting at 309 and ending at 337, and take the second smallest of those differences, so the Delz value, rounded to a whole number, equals -19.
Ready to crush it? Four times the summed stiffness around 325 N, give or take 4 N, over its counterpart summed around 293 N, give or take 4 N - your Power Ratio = 3.63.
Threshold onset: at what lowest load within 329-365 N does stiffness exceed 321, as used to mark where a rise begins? 363.0 N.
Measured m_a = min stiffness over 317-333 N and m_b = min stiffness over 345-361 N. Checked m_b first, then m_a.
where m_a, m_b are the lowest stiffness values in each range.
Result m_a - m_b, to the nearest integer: 11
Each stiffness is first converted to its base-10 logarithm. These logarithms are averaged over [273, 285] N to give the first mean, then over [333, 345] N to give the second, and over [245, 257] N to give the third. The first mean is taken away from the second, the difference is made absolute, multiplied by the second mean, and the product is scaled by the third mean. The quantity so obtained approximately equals 1.0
